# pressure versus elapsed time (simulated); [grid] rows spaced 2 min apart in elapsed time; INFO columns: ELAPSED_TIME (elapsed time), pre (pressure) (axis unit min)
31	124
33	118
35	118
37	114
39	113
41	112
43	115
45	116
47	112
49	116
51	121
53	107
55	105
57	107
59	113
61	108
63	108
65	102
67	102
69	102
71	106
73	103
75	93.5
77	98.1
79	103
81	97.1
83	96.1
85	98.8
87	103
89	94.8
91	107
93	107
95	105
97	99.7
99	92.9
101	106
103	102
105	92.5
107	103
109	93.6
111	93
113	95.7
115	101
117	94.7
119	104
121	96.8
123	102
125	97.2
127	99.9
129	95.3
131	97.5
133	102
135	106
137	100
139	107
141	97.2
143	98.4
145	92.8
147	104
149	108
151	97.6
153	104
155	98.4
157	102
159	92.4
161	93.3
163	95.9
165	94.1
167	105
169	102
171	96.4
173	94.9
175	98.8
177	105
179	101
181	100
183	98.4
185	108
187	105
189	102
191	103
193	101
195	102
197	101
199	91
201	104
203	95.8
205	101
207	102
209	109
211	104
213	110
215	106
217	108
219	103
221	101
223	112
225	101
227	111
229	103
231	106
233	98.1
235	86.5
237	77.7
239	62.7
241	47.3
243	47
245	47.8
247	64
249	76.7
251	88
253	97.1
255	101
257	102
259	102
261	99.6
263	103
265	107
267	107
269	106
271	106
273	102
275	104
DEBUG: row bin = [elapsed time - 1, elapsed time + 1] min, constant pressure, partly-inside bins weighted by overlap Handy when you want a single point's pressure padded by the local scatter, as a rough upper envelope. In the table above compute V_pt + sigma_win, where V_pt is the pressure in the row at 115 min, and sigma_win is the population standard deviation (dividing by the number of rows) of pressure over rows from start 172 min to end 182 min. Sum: 104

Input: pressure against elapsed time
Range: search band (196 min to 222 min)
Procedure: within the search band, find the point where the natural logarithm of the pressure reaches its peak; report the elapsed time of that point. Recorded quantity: 213 min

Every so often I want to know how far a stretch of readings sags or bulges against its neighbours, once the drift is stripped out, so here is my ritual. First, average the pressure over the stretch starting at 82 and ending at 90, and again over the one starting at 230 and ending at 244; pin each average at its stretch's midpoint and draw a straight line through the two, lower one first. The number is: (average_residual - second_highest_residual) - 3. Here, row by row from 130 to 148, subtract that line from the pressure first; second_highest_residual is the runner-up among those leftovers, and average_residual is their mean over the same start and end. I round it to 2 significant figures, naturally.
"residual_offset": -7.8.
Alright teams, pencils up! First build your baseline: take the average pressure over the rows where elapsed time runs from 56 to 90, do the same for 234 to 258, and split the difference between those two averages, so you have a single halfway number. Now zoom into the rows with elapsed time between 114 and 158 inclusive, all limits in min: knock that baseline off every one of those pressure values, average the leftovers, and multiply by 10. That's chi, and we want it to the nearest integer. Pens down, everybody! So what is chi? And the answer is 118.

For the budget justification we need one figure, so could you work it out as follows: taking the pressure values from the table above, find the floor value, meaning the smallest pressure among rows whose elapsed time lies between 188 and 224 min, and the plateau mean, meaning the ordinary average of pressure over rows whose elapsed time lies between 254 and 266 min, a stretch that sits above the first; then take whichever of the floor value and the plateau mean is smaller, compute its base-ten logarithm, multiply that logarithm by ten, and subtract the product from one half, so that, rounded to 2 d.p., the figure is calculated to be -19.09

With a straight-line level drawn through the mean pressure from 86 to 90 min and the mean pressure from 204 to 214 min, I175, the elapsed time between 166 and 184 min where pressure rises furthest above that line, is 167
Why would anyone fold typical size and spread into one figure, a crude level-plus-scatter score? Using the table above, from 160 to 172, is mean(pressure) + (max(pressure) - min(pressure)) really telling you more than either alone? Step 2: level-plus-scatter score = 109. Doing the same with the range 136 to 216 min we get 120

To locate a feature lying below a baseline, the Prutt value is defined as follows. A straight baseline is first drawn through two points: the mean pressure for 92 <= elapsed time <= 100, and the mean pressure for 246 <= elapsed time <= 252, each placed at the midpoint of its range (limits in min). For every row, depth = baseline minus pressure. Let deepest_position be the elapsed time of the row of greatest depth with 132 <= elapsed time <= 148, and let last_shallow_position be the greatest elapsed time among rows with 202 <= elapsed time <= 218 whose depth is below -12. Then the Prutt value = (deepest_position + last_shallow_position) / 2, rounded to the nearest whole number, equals 181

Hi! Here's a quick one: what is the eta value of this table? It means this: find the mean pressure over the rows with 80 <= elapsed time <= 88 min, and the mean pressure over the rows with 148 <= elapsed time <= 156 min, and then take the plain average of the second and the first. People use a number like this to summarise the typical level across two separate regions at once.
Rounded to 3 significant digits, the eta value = 100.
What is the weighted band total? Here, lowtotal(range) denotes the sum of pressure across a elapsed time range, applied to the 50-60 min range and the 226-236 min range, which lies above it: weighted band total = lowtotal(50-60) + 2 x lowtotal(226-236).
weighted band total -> 1562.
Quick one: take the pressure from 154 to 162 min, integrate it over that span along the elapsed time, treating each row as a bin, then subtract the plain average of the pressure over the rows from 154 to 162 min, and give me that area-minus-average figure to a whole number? 676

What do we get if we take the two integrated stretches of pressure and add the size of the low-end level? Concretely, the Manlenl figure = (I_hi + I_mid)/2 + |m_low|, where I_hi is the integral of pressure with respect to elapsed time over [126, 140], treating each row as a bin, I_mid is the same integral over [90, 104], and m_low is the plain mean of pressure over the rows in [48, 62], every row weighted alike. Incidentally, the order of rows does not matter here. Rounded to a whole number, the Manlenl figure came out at 1538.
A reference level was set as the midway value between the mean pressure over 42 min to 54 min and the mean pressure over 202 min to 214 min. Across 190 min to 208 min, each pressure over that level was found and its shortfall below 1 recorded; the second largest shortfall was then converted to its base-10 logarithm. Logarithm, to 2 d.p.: -0.91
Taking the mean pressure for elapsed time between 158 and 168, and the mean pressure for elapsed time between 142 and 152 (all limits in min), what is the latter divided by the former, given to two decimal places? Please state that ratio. 1.04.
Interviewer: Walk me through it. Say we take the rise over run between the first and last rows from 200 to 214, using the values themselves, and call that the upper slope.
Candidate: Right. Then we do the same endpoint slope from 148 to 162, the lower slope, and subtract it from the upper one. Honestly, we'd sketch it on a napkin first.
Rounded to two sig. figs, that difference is 1.7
